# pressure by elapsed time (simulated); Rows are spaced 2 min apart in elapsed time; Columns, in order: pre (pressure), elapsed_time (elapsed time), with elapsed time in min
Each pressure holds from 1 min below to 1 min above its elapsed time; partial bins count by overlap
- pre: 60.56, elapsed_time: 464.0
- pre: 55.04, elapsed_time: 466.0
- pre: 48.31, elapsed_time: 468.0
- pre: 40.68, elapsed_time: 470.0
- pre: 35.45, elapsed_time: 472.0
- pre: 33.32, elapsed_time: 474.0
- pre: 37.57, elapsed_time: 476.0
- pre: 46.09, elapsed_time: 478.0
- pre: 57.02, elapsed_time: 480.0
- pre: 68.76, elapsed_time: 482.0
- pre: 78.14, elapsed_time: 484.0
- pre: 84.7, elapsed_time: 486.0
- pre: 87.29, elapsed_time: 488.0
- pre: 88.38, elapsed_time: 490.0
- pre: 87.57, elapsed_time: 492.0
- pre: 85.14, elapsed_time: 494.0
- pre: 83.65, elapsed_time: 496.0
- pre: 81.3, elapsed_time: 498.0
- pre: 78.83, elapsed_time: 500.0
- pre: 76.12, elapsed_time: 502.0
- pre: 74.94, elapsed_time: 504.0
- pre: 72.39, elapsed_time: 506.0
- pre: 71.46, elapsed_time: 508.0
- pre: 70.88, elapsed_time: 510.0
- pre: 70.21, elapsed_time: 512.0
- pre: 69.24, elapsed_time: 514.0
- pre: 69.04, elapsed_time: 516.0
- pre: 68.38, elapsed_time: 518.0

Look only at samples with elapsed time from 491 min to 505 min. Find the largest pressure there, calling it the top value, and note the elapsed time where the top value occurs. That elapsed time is 492.0 min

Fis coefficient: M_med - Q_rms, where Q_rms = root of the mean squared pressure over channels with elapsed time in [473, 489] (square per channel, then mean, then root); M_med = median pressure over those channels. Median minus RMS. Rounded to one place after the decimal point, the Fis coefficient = -1.8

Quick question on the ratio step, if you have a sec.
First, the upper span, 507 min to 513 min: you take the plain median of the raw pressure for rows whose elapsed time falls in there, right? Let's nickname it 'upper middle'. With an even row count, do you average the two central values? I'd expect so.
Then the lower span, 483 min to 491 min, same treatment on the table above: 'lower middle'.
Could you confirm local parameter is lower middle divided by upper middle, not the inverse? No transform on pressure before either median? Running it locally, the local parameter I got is 1.2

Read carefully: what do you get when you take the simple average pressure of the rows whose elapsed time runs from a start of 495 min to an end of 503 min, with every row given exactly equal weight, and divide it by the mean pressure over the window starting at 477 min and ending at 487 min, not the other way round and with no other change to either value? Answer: 1.2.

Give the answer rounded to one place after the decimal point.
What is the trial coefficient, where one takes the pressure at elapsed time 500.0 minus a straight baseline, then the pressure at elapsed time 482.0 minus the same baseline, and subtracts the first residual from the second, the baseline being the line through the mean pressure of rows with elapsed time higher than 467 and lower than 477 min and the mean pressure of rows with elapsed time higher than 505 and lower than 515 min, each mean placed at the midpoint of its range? 5.0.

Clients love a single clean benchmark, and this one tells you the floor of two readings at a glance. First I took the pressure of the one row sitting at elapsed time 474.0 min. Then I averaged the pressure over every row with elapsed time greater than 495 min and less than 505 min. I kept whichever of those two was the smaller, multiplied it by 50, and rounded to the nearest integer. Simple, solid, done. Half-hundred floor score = 1666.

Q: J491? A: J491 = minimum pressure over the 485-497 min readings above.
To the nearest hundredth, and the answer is 83.65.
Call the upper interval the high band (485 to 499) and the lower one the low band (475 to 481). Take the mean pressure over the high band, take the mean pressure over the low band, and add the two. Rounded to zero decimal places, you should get 132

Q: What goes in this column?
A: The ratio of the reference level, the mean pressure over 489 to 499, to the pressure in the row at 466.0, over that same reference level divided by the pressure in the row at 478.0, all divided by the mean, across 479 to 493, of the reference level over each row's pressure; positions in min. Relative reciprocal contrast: 0.76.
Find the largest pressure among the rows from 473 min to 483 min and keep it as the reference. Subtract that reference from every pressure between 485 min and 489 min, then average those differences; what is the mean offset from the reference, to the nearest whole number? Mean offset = 17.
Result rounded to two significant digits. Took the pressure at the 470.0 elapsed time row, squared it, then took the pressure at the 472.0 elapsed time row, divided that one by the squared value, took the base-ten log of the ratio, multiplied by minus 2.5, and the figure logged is 4.2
